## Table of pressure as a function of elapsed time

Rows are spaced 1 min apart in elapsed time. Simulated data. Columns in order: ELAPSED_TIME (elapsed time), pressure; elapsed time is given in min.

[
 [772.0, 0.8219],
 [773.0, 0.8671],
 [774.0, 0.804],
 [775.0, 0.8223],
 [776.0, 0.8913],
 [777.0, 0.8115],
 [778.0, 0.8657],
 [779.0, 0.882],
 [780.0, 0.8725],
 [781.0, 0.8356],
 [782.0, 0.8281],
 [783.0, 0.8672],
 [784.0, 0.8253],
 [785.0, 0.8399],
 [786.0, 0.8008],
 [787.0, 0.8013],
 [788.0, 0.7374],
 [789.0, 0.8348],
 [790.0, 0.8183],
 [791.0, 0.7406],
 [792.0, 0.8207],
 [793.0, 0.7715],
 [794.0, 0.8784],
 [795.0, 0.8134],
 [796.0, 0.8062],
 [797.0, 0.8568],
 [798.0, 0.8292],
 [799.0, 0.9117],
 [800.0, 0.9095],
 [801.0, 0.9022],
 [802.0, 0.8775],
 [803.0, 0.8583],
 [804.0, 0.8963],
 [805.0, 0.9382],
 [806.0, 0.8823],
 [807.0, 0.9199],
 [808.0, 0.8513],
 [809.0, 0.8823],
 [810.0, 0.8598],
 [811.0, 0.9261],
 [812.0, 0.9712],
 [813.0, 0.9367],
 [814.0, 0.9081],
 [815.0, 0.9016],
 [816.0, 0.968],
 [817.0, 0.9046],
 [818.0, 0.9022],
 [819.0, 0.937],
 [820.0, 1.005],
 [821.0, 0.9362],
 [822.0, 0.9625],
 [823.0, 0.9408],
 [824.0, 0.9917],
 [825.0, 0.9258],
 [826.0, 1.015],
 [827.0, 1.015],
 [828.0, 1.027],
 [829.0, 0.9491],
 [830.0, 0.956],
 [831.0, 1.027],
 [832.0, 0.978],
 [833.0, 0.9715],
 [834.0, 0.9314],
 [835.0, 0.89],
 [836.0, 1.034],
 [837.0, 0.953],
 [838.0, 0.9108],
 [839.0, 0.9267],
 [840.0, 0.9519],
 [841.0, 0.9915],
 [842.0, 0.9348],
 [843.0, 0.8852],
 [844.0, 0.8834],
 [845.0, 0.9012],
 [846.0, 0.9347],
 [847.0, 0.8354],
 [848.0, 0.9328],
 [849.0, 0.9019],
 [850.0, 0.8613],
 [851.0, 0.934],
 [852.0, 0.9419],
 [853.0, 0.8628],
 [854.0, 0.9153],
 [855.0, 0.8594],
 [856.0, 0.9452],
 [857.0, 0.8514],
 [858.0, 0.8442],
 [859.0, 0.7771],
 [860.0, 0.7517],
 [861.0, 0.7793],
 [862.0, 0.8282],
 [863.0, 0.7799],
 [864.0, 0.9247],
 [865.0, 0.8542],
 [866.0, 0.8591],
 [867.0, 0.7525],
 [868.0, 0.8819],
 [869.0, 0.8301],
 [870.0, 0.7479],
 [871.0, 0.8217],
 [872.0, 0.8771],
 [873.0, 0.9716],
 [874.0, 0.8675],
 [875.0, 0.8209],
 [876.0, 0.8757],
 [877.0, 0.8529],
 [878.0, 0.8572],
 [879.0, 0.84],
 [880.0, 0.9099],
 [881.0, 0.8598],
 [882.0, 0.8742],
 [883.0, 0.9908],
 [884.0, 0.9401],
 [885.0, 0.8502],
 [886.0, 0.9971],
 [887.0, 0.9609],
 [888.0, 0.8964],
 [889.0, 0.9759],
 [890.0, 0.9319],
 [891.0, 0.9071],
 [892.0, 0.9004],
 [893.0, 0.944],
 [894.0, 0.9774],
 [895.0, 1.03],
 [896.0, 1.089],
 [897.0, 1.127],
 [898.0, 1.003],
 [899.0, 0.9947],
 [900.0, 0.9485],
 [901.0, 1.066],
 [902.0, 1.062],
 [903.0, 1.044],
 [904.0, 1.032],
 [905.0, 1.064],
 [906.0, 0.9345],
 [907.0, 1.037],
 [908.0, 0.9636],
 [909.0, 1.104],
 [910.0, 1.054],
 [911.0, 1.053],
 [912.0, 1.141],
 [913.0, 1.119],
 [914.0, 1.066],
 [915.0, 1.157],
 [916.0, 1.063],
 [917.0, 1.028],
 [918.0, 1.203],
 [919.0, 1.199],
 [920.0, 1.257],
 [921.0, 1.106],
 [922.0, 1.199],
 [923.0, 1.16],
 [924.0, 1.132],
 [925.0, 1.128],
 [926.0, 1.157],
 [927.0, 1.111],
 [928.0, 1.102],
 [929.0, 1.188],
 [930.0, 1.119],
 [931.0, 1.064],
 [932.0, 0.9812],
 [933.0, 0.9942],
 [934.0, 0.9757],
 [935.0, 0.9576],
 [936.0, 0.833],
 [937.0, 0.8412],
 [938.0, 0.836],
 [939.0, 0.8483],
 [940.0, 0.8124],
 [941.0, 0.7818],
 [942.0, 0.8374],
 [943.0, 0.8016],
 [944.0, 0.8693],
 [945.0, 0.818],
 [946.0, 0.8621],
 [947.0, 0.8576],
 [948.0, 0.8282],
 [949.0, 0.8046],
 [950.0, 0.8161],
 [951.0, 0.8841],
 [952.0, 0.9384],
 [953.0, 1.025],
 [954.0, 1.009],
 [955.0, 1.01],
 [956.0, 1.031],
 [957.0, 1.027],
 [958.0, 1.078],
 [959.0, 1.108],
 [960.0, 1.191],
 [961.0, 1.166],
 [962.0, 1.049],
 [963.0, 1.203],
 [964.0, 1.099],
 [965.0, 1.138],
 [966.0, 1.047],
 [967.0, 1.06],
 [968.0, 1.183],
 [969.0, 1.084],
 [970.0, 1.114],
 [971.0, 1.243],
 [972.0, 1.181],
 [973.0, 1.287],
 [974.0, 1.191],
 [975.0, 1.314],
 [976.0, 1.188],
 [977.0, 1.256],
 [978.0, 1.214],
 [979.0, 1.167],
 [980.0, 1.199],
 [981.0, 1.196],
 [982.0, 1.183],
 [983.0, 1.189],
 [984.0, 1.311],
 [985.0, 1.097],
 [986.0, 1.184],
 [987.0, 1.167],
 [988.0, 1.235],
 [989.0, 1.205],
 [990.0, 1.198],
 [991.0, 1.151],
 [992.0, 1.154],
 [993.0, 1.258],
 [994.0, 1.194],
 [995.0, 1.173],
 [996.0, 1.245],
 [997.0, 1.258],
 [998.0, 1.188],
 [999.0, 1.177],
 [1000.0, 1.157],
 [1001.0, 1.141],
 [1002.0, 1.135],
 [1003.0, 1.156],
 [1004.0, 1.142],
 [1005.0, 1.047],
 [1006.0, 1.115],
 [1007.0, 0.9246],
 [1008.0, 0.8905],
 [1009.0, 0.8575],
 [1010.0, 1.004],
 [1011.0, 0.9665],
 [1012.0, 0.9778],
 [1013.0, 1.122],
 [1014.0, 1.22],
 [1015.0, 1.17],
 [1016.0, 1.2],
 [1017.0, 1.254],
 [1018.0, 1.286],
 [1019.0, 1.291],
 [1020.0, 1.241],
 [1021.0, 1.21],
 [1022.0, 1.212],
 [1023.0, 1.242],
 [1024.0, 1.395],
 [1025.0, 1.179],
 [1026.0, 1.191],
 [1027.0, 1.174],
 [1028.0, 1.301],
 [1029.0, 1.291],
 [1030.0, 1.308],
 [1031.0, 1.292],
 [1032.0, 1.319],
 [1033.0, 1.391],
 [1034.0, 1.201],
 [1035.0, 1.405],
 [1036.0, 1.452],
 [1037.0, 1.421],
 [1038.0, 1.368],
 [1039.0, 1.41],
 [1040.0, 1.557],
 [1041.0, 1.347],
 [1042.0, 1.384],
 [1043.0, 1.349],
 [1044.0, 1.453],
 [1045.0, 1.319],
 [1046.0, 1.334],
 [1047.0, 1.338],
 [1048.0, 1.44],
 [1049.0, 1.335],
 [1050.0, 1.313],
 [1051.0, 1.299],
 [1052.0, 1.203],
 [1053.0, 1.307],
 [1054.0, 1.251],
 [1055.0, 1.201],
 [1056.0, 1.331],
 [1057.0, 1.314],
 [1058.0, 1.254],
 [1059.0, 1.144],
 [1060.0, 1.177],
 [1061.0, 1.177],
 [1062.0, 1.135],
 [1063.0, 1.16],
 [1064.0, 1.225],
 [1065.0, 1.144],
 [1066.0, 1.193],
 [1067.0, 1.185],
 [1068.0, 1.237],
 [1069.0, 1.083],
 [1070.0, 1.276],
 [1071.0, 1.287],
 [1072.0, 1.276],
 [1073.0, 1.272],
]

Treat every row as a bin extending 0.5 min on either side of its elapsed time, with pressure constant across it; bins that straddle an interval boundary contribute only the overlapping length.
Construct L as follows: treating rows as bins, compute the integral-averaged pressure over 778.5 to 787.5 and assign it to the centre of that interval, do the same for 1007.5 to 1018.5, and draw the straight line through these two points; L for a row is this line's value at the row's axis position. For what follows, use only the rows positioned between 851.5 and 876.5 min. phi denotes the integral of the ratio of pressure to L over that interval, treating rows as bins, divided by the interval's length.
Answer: 0.92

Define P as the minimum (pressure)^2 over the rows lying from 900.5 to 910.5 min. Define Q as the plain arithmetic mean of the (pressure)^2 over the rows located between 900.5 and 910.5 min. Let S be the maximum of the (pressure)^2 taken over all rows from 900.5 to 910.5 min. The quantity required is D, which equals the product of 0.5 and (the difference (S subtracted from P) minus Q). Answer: -0.71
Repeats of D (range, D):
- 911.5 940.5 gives -1.03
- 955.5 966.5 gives -0.81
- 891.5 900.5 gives -0.73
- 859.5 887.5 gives -0.59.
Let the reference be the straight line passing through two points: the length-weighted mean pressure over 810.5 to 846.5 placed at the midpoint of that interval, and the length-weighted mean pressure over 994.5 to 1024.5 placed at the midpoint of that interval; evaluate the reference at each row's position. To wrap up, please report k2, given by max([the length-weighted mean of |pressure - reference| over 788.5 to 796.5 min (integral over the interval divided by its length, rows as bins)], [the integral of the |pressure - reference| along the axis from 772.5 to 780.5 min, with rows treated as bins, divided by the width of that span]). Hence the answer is 0.10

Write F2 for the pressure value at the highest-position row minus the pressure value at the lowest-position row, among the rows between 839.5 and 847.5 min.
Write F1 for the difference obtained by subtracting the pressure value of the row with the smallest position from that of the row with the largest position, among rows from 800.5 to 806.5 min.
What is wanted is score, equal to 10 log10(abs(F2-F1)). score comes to -10.2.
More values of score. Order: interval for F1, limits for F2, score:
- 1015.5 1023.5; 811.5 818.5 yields -9.5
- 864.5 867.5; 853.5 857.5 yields -14.2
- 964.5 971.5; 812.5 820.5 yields -14.4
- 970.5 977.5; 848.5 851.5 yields -17.2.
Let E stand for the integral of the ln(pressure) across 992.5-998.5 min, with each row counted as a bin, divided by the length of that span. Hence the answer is 0.20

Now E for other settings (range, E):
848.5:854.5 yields -0.10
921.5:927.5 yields 0.14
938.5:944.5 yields -0.19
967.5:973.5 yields 0.17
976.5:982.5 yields 0.18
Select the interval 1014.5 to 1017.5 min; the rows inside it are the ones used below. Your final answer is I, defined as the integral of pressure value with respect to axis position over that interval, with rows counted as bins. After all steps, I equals 3.6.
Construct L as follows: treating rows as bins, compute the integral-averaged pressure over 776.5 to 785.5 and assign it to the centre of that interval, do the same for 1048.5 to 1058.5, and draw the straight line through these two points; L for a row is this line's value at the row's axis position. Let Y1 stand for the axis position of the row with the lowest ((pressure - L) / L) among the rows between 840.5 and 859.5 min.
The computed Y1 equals 859.0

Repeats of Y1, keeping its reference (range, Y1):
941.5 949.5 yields 949.0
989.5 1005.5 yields 1005.0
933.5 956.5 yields 941.0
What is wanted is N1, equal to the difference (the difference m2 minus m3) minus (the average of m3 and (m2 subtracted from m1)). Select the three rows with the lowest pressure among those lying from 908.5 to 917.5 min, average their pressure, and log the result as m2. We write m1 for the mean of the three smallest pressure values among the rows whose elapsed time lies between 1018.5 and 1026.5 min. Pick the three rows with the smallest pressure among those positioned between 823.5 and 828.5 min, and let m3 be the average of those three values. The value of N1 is -0.5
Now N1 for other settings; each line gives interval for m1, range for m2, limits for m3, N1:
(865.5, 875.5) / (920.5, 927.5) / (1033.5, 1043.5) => -0.7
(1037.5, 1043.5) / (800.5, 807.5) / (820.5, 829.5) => -0.8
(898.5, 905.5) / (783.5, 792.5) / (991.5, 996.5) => -1.1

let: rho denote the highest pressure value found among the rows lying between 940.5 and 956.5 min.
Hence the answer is 1.031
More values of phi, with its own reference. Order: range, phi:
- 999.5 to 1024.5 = 1.04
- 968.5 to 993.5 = 1.14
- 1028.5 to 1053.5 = 1.21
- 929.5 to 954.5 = 0.89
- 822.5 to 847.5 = 1.06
